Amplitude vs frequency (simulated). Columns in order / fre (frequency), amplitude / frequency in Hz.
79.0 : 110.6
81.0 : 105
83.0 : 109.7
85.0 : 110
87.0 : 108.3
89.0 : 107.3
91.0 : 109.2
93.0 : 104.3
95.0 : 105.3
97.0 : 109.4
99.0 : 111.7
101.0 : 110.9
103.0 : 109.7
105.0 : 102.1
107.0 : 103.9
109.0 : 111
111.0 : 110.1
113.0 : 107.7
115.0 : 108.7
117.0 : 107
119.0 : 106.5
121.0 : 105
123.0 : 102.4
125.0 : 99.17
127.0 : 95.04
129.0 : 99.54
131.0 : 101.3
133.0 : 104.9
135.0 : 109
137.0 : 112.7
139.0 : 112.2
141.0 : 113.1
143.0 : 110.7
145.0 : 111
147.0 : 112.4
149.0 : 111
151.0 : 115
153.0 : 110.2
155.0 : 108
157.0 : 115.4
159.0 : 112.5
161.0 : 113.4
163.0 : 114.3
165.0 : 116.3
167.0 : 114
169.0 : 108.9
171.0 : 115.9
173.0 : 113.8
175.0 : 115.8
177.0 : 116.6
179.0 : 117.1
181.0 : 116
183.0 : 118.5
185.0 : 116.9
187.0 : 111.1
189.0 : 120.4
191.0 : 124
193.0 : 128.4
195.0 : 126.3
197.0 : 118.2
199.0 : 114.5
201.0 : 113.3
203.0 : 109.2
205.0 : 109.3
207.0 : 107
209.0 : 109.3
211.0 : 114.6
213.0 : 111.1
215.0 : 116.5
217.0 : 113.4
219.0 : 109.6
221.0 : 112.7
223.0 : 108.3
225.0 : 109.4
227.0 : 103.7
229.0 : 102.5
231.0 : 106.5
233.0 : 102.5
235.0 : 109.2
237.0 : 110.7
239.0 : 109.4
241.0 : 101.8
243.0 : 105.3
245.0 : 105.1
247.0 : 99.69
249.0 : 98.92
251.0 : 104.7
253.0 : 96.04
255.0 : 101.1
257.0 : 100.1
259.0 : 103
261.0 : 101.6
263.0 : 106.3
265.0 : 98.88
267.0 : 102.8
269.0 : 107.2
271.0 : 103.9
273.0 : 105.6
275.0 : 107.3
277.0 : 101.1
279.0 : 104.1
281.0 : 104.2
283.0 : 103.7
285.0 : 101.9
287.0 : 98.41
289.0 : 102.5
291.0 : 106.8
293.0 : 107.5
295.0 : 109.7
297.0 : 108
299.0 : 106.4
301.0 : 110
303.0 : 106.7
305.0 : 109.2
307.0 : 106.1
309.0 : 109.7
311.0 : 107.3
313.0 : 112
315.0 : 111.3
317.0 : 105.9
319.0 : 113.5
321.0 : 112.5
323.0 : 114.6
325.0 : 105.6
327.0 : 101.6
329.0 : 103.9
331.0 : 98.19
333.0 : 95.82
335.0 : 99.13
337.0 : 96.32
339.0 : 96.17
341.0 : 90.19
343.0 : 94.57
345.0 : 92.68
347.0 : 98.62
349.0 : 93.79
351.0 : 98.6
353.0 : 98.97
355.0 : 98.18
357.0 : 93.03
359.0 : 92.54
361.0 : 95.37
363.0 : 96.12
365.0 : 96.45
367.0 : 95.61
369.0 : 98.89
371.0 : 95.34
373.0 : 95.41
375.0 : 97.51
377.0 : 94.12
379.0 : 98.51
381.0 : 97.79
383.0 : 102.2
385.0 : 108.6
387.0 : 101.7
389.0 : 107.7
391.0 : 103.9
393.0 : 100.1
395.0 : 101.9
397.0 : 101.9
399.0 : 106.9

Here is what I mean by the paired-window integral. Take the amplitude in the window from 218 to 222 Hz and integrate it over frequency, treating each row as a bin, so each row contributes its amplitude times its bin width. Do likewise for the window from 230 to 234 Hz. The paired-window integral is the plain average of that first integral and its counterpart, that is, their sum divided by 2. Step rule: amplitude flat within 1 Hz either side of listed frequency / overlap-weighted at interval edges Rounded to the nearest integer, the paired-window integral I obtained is 431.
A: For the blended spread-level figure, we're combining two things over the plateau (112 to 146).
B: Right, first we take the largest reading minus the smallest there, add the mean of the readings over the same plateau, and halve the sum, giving 62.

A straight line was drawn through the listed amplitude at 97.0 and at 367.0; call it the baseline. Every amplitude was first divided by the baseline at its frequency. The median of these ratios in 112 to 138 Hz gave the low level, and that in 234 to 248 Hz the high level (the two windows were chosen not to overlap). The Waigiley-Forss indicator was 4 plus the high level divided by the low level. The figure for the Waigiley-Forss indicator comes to 5.06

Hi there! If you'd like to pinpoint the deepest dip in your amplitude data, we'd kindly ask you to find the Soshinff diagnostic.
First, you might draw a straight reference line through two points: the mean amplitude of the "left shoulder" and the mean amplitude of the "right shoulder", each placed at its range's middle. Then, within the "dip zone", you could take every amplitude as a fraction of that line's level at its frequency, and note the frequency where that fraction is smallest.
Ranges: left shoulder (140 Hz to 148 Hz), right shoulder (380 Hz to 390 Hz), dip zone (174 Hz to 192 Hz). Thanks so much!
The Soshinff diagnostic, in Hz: 187.0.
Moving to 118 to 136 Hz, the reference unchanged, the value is 127.0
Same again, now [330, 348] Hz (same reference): 341.0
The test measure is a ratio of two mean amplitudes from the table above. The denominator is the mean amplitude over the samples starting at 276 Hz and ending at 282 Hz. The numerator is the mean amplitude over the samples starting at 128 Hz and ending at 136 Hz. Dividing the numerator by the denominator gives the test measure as 1.01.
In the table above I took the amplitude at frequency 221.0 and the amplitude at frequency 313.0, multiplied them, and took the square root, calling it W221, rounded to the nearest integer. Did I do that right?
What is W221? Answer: 112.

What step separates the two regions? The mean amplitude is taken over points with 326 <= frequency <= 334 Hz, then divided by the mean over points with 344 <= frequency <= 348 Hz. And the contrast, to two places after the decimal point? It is 1.04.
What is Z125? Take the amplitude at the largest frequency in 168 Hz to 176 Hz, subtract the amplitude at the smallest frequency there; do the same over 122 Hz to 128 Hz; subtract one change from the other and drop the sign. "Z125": 14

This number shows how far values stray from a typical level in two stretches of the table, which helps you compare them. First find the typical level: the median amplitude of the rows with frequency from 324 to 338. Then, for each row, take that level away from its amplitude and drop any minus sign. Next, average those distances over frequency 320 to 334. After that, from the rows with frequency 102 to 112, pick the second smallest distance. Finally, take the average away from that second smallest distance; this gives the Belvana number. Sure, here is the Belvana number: -2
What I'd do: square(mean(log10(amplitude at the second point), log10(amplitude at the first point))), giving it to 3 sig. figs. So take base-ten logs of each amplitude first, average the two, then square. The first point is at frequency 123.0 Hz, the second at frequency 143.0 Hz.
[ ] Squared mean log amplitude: 4.11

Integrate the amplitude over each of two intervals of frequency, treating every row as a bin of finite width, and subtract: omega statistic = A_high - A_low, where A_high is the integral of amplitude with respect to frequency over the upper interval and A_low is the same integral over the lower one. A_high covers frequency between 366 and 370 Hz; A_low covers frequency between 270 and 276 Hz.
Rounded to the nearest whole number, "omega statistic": -245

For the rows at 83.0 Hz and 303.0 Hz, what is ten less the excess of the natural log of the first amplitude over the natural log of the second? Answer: 10.0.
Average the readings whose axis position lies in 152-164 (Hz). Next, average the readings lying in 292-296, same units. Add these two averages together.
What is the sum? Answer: 221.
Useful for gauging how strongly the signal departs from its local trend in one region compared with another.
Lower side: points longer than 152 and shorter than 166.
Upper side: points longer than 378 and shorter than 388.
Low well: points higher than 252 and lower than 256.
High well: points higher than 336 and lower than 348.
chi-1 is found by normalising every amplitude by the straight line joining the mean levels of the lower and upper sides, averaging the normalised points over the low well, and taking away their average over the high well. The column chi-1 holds 0.00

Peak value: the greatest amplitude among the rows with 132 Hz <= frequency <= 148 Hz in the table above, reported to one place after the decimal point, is 113.1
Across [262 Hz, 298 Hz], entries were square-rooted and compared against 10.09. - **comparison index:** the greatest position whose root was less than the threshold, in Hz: 287.0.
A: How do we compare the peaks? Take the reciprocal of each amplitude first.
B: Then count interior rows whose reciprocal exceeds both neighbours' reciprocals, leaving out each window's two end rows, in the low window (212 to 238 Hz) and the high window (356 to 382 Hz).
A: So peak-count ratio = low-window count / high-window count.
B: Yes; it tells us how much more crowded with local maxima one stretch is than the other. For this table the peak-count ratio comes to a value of 1.00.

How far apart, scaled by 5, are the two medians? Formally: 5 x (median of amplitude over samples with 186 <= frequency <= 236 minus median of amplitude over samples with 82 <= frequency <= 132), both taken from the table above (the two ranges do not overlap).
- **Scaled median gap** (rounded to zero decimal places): 19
